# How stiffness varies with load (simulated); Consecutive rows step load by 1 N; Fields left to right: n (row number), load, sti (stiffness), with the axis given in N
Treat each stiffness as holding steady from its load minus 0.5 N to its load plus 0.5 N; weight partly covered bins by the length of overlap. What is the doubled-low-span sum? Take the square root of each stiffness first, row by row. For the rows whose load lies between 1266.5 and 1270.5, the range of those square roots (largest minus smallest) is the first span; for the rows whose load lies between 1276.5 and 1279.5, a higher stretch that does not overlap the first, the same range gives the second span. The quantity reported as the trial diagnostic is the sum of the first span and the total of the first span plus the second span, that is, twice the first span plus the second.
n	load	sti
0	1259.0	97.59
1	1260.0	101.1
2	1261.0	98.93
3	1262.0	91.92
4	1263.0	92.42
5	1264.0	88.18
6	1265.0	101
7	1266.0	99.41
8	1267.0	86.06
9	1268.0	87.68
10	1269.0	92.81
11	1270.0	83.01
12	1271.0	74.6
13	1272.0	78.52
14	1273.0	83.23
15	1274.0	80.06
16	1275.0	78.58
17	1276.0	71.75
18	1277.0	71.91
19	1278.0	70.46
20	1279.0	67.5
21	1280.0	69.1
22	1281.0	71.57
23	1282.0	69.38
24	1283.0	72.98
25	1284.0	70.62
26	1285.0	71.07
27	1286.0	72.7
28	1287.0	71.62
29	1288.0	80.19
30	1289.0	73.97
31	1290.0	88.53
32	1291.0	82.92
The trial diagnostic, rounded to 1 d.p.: 1.3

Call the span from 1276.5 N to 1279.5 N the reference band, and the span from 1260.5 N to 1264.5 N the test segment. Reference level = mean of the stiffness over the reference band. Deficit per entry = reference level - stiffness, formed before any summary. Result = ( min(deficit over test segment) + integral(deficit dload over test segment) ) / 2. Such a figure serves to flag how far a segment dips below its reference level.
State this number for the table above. -60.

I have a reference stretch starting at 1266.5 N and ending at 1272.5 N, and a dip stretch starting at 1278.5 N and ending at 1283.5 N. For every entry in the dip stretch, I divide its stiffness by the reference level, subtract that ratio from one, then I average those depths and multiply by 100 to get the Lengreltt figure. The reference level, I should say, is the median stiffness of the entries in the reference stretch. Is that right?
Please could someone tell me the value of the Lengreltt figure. 17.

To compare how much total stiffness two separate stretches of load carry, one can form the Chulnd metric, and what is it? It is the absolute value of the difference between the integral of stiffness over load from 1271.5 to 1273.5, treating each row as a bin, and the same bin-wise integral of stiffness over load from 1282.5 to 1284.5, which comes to 18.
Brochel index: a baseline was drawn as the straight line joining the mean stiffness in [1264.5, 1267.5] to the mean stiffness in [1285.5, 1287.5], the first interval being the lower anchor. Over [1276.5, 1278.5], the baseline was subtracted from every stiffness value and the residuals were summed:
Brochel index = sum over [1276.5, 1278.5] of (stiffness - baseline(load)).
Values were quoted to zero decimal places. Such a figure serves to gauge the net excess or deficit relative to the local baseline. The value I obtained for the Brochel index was -22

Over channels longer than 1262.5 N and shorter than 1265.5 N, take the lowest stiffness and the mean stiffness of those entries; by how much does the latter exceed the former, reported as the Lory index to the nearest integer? 6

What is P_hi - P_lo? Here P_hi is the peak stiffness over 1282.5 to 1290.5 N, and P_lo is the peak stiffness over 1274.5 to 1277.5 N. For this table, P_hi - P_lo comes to 10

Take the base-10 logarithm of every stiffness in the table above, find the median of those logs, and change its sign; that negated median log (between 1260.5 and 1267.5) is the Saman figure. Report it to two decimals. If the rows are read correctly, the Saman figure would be -1.97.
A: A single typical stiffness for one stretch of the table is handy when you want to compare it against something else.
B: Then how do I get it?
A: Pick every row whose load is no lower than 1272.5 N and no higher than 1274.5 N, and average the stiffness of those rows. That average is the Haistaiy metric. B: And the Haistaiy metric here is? 82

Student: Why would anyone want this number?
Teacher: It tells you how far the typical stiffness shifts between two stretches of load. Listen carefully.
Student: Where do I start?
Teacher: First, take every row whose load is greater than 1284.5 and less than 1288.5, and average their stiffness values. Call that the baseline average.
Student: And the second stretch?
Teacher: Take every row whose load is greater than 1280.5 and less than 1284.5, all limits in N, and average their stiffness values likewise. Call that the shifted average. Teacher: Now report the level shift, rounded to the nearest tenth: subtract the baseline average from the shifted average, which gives -2.8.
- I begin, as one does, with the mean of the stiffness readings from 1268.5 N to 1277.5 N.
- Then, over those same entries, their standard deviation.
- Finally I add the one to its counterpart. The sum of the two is 86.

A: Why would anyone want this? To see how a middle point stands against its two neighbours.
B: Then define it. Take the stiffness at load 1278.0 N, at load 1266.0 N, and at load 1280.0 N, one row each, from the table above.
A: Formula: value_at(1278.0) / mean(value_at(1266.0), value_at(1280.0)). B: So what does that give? 0.84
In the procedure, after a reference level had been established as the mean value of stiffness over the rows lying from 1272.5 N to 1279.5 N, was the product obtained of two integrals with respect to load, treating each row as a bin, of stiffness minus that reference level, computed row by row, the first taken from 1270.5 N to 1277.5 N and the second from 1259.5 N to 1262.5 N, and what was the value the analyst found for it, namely 1025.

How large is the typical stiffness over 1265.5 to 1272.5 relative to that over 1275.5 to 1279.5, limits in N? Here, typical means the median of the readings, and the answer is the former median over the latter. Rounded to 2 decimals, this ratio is 1.21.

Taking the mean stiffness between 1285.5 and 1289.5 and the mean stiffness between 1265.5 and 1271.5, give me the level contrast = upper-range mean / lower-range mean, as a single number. 0.86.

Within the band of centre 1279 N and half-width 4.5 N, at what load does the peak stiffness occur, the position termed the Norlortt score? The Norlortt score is 1275.0 N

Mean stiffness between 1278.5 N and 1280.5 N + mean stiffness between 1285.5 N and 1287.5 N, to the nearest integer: 140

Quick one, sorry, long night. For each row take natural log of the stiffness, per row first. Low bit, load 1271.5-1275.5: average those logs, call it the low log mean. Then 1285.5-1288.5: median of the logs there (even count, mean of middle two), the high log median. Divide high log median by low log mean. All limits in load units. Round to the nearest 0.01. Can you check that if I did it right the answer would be 0.98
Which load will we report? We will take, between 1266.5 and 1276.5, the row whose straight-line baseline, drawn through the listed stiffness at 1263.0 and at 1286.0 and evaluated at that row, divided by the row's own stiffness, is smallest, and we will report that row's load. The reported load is 1269.0 N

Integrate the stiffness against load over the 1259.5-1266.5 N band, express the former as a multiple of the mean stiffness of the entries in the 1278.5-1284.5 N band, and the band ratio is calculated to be 9.6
